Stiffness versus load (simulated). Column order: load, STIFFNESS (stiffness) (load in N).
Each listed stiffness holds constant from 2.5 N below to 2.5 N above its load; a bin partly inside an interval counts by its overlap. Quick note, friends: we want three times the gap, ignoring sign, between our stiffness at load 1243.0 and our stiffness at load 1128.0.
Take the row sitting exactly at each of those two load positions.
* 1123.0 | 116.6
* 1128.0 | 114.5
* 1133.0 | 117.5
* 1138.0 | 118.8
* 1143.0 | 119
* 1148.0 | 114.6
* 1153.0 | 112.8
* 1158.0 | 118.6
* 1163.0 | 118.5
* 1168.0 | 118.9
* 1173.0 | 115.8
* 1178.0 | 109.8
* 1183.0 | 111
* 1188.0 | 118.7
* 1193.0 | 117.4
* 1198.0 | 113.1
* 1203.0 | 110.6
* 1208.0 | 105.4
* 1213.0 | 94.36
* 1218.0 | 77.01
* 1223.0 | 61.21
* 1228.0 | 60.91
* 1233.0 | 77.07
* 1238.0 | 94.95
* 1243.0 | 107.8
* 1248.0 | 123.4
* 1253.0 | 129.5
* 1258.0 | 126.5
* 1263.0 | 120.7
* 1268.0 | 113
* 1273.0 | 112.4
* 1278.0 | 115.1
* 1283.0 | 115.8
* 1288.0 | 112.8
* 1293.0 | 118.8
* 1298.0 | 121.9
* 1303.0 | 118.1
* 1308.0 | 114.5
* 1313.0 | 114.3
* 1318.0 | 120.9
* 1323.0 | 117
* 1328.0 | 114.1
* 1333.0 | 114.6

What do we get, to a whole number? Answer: 20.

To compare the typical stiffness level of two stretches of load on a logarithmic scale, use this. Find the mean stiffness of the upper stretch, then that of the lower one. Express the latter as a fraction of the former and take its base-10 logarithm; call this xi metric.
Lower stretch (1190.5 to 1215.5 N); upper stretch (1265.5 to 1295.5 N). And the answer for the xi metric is -0.025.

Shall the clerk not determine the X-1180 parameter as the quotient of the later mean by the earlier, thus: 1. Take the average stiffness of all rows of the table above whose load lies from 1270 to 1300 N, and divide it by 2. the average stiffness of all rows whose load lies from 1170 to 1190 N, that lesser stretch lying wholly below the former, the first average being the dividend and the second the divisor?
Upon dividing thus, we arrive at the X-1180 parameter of 1.02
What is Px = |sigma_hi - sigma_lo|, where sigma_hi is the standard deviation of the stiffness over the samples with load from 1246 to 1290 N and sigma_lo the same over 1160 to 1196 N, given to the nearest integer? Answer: 3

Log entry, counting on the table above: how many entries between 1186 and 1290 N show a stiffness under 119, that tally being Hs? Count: 17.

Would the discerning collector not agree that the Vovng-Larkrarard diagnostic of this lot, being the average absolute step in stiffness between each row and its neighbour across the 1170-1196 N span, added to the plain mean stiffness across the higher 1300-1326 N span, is 121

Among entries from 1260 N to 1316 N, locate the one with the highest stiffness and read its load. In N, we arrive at 1298.0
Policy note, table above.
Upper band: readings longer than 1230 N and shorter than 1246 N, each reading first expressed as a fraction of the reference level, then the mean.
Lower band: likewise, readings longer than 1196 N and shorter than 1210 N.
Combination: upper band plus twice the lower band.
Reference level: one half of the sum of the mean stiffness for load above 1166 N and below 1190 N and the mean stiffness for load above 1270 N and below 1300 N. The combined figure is 2.71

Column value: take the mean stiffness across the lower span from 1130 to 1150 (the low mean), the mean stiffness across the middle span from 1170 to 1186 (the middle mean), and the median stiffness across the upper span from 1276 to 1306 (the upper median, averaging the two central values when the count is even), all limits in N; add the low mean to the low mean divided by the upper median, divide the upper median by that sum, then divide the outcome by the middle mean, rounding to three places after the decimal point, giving 0.009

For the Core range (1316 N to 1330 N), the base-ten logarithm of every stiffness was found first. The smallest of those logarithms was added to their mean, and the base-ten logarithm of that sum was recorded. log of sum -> 0.616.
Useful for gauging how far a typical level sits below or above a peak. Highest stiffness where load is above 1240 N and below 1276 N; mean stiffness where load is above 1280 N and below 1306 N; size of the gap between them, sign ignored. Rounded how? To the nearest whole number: 12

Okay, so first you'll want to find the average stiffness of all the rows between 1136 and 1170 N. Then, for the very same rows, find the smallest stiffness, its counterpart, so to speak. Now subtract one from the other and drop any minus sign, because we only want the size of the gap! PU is 4.5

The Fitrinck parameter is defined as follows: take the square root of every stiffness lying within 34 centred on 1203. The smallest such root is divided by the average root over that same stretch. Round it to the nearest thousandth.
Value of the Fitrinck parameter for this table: 0.857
